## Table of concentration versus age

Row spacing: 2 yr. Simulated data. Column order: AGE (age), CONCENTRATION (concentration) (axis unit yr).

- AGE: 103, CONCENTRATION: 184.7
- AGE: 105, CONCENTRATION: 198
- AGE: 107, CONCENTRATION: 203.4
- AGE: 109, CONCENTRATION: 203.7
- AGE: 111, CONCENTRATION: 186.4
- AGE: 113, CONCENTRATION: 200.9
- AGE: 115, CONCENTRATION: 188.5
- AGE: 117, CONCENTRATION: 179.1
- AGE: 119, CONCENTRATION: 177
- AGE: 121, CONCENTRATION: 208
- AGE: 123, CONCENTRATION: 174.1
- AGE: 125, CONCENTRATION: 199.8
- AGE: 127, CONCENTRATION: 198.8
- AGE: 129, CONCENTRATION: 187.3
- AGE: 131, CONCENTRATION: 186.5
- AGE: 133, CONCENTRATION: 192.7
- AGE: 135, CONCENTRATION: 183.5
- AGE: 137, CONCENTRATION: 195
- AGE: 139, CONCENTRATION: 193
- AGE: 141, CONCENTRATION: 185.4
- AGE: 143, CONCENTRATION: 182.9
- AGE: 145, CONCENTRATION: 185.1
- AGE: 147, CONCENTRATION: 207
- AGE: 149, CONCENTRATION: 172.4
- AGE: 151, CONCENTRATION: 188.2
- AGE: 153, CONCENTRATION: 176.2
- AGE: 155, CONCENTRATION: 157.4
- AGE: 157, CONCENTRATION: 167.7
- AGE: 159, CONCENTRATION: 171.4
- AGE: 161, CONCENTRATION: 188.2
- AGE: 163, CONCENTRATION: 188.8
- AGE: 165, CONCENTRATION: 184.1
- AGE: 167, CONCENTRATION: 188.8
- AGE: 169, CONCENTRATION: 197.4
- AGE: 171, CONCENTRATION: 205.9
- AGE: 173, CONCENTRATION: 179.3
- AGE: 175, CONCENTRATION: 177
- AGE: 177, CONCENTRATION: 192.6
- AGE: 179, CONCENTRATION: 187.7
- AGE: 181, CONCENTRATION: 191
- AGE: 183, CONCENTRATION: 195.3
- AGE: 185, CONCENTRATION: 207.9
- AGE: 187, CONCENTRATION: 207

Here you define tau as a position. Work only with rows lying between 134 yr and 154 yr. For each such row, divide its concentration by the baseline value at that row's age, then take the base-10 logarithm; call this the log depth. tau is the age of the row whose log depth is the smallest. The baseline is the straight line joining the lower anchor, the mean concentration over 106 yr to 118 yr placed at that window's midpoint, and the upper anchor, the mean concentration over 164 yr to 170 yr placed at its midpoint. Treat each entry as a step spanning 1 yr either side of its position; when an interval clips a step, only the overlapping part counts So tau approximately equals 149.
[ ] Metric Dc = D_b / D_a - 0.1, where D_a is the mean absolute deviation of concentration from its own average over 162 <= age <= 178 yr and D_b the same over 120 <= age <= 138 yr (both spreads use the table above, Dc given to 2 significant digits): 1.0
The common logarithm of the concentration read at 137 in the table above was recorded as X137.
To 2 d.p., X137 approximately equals 2.29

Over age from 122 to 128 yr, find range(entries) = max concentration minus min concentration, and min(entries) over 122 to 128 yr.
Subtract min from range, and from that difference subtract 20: -168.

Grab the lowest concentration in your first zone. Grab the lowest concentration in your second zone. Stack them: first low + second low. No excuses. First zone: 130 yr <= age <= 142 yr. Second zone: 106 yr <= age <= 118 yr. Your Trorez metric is 363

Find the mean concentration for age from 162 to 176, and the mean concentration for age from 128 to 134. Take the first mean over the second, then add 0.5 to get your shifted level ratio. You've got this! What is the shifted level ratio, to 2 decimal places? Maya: 1.50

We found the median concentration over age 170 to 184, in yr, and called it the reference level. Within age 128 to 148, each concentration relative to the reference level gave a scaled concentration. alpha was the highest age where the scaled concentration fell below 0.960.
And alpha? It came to 143 yr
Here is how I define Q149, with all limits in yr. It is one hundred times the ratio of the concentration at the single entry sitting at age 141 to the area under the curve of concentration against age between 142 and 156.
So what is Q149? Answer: 7.3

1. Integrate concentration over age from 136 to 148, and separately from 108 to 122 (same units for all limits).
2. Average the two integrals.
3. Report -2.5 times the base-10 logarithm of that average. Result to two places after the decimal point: -8.49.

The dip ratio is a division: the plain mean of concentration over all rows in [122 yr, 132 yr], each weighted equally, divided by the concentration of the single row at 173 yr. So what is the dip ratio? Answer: 1.06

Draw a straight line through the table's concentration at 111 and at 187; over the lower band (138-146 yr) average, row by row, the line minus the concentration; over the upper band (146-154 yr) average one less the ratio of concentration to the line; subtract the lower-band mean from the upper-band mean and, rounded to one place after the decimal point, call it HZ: -8.1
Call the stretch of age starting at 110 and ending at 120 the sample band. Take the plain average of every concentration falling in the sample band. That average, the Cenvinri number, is 186.4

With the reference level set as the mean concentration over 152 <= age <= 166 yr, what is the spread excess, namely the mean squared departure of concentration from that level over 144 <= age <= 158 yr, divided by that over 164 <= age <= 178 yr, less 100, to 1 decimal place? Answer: -99.1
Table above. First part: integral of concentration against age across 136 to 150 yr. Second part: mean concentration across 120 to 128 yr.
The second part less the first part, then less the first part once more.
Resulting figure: -5088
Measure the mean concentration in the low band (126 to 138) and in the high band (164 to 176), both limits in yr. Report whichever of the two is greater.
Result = 191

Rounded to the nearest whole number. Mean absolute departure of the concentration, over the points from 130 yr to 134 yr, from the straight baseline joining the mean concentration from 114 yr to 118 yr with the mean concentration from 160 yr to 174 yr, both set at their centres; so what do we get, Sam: 4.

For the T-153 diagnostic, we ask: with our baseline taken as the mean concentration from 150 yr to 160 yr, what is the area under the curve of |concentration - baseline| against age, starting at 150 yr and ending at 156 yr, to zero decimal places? 70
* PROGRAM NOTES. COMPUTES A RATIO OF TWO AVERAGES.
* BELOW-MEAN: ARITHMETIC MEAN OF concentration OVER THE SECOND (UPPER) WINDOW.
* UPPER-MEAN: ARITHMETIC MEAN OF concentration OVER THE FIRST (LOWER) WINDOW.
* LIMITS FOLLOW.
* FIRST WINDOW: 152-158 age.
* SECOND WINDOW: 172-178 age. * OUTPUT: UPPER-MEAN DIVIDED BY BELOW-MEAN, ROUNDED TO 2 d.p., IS 0.91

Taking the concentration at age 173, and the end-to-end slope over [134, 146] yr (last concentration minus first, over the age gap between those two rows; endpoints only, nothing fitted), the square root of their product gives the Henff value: 5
